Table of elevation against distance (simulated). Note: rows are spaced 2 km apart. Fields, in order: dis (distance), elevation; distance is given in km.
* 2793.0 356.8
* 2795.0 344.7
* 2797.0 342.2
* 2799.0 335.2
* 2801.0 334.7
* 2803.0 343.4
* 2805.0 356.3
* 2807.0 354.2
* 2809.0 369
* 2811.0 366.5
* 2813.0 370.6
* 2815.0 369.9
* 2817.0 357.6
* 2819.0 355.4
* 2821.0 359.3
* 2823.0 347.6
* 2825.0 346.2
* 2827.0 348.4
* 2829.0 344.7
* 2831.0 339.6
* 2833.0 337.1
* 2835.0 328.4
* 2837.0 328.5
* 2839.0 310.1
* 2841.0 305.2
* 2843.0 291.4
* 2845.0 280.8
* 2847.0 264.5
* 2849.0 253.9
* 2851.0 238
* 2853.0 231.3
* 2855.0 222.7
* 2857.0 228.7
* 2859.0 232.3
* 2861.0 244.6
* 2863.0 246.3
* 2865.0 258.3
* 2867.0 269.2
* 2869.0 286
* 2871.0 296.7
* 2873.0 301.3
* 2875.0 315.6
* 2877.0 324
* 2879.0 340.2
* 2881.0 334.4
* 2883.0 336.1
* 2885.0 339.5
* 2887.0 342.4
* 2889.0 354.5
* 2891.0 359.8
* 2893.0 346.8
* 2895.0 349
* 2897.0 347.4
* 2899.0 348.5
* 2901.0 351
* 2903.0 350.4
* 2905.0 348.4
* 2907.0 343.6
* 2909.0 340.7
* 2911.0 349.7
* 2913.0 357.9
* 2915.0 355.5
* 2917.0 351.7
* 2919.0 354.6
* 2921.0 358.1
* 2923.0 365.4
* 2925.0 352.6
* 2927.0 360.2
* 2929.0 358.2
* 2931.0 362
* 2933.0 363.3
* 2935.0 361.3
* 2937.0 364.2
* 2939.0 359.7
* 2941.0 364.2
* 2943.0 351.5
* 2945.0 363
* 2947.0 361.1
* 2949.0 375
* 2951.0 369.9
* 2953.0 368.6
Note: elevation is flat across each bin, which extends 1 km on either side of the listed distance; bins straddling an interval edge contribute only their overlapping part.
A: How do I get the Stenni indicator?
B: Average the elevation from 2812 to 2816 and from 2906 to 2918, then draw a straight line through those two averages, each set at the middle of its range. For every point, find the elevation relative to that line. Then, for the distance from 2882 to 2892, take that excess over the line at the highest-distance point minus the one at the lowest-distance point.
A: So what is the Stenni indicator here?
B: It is 25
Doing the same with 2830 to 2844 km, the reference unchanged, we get -46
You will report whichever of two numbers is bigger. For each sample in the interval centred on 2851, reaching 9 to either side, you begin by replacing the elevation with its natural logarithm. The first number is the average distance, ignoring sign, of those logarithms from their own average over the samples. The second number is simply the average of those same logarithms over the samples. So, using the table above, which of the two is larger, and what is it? 5.51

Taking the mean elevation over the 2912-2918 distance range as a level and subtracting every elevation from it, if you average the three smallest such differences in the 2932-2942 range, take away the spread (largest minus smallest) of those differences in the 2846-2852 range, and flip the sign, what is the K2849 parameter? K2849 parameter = 35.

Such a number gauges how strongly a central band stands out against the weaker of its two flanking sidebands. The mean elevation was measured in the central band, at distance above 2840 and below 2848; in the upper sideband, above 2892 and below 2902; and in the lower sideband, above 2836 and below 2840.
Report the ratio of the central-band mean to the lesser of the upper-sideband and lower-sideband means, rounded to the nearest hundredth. 0.89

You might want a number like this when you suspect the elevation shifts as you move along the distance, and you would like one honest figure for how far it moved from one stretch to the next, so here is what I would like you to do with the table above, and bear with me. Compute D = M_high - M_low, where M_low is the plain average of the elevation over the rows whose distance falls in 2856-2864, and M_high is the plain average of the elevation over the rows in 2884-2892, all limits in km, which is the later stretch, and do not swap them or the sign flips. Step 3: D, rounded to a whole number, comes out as 111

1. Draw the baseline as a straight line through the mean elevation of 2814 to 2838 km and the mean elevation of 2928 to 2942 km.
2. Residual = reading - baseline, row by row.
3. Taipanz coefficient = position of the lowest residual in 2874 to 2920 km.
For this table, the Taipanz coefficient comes 2875.0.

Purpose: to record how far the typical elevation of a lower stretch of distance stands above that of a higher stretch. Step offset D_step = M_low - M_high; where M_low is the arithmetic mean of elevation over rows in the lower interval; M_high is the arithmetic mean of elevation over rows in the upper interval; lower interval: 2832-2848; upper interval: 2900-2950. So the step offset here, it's -51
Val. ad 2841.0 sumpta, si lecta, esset 305.2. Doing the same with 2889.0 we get 354.5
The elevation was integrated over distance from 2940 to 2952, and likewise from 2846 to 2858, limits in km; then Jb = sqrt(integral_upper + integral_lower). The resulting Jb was 85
